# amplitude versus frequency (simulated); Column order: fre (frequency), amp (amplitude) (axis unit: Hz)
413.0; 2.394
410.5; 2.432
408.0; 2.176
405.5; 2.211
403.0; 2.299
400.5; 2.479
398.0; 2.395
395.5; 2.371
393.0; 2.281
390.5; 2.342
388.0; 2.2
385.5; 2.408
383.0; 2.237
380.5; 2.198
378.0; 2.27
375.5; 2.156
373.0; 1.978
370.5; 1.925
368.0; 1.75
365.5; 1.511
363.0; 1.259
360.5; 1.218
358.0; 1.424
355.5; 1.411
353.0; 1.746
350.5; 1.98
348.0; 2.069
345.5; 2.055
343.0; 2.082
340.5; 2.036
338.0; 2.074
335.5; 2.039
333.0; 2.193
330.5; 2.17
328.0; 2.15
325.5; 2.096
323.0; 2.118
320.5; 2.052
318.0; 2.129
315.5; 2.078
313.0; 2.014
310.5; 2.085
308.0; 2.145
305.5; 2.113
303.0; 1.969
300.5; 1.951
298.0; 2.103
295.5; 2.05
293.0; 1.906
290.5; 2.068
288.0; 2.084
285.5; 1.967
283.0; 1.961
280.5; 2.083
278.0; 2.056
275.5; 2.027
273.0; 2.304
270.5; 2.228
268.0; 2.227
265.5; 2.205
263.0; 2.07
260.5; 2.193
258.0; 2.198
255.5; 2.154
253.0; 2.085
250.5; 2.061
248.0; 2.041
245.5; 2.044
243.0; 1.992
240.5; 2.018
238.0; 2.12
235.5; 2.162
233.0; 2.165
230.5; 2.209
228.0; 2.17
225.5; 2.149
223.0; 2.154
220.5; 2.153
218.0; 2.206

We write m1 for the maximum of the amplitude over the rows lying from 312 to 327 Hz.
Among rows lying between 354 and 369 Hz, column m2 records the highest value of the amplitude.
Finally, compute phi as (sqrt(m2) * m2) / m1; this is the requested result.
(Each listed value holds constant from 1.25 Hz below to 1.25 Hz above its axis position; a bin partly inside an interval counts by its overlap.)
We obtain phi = 1.09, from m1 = 2.129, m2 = 1.75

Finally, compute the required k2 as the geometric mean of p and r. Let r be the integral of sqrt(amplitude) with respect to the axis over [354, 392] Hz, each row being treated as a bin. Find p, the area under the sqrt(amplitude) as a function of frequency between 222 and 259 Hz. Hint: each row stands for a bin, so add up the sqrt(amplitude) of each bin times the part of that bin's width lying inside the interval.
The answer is 52.8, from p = 53.8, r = 51.9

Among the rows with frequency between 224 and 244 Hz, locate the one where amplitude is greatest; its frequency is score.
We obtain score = 230.5 Hz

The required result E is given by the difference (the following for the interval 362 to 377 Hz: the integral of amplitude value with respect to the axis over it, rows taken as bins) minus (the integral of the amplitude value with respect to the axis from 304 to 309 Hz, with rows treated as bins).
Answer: 16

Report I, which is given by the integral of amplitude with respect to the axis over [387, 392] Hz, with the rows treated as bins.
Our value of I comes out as 11.4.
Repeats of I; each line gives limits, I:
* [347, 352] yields 10.0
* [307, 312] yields 10.5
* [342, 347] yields 10.3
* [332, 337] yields 10.6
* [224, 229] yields 10.8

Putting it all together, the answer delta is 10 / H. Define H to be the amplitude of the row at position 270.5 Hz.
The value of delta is 4.5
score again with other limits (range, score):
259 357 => 273.0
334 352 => 343.0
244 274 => 273.0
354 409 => 400.5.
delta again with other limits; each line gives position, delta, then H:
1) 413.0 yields 4.2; 2.394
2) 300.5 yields 5.1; 1.951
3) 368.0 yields 5.7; 1.75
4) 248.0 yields 4.9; 2.041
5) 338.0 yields 4.8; 2.074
